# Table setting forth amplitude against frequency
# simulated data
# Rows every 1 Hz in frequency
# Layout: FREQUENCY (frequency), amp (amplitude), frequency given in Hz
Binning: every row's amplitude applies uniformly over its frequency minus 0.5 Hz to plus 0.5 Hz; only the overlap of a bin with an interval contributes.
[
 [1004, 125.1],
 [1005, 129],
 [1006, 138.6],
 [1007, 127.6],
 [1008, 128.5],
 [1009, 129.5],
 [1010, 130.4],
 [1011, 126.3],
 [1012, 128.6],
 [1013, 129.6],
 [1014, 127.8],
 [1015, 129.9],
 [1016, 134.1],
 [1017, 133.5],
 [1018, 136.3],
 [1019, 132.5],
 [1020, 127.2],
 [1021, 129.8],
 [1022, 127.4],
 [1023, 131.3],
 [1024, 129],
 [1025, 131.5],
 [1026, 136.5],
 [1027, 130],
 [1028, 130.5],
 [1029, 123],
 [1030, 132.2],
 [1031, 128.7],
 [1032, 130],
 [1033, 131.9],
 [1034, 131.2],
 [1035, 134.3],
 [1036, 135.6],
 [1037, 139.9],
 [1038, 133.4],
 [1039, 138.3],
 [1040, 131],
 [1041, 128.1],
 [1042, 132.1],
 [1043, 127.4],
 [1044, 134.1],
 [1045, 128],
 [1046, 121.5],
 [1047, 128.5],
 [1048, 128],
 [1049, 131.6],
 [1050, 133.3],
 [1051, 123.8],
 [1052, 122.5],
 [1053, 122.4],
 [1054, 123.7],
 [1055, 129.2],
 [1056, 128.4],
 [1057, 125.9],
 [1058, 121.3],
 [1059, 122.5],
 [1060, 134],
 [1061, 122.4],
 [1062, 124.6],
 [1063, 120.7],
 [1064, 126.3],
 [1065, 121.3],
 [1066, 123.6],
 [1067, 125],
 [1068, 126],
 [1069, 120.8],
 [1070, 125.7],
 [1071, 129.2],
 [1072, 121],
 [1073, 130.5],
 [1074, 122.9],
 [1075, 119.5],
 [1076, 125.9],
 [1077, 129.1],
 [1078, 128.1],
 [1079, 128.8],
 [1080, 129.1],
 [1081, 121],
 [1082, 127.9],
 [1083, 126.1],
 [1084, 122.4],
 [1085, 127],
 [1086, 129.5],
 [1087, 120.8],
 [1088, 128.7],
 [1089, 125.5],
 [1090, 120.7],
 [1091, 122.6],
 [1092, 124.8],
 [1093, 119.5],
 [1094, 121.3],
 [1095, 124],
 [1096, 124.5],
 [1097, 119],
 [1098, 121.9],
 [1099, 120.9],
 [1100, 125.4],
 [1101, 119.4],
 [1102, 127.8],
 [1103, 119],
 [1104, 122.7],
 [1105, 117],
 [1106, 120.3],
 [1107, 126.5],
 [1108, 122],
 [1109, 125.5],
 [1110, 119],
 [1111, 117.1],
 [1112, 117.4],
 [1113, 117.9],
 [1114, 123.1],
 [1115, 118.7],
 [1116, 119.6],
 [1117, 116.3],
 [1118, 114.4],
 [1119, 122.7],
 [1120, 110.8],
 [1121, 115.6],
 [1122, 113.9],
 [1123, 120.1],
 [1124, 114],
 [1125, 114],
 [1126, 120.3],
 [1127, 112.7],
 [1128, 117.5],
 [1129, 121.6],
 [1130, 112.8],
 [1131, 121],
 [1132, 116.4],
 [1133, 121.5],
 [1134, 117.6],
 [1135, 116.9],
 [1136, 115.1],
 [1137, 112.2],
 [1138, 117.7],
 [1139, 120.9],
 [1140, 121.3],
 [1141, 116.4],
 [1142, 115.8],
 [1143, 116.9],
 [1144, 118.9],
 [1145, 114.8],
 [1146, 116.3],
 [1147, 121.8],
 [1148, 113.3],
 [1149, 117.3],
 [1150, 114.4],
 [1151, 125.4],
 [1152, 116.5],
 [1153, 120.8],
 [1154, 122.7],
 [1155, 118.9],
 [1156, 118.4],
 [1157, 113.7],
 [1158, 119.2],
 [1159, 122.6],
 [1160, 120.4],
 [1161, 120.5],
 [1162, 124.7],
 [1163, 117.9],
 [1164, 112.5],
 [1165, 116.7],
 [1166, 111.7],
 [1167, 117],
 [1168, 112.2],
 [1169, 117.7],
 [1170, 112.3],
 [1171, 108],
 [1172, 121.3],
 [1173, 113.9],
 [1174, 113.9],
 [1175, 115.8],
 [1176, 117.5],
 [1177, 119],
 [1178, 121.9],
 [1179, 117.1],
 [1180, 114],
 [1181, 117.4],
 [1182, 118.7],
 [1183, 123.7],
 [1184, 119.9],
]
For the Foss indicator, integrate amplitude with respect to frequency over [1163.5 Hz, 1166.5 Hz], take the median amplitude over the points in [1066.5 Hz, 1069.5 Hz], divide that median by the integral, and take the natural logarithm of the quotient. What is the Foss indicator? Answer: -1.00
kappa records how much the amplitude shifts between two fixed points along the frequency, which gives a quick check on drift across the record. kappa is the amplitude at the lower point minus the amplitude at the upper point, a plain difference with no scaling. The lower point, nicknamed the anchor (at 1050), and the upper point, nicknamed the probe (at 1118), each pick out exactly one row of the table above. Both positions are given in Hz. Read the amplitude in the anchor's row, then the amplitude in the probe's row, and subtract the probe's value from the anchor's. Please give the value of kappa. 19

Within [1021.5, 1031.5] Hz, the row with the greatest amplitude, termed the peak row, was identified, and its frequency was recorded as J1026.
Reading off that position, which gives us 1026 Hz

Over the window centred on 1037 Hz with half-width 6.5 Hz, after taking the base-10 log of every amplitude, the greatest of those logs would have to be 2.15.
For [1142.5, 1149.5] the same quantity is 2.09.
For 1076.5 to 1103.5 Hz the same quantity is 2.11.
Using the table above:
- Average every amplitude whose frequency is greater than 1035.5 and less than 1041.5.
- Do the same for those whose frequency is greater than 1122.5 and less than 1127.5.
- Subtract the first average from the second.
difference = -18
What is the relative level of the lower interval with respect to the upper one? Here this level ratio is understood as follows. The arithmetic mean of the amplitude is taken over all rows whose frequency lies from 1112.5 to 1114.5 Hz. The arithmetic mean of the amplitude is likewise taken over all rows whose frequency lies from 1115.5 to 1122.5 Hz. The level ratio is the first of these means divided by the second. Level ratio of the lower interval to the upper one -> 1.04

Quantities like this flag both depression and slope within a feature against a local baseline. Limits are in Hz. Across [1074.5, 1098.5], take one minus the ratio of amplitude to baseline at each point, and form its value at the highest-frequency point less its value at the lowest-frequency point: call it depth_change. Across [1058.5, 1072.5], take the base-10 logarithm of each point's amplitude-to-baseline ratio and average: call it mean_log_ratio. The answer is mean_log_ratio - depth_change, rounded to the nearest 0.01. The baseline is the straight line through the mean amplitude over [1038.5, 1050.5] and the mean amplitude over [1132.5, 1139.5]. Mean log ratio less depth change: 0.03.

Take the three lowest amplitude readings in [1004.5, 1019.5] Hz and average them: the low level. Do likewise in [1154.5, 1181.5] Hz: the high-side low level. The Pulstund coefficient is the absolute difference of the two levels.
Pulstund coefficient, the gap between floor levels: 17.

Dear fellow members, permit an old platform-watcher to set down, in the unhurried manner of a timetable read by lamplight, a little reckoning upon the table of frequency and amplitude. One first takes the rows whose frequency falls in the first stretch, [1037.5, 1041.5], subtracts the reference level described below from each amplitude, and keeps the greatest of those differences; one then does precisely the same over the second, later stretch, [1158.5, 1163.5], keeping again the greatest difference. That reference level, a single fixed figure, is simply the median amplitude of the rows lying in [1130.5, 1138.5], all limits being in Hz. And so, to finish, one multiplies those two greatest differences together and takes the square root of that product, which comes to 12.5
